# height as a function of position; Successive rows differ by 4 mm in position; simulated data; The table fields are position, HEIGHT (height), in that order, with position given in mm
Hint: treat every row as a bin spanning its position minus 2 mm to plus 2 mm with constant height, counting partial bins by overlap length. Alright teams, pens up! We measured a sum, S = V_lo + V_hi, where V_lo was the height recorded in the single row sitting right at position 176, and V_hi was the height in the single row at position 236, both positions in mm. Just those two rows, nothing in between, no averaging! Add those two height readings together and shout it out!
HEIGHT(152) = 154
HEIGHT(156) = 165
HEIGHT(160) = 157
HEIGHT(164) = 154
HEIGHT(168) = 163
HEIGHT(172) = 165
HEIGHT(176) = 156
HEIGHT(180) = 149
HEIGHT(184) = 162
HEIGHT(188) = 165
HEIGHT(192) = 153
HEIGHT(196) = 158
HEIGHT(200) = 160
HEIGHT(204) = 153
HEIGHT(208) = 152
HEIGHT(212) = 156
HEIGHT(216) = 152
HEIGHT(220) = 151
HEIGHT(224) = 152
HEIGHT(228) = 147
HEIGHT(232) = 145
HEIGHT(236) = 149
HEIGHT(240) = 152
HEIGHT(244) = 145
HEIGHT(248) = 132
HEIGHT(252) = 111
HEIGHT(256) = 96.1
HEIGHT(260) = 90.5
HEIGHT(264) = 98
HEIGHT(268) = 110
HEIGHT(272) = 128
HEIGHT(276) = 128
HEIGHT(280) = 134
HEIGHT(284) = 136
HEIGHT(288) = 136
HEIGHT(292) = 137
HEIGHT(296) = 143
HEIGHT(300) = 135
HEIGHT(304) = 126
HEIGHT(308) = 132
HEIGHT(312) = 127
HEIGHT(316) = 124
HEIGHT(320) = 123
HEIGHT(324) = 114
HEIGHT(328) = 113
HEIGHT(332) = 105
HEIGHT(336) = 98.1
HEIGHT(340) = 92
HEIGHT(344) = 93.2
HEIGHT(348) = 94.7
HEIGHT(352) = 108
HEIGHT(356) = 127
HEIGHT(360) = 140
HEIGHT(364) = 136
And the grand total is 305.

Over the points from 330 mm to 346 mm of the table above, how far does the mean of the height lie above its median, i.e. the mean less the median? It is 1.4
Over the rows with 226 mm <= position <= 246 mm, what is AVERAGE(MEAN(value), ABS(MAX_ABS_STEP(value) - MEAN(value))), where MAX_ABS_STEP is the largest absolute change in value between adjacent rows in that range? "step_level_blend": 144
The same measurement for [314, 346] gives 103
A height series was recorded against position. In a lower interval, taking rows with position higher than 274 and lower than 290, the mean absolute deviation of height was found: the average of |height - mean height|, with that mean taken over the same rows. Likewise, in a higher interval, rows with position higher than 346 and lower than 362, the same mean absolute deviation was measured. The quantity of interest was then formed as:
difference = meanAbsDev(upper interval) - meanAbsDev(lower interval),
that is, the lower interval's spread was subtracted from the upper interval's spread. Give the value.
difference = 13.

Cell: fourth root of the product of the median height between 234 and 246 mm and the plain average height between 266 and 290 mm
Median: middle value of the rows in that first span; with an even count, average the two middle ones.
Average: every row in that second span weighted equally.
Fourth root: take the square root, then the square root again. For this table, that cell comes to 11.8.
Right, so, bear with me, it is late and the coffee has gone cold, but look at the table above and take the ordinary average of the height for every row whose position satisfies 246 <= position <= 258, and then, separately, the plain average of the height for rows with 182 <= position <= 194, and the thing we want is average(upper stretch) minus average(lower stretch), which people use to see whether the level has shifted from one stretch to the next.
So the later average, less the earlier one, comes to -47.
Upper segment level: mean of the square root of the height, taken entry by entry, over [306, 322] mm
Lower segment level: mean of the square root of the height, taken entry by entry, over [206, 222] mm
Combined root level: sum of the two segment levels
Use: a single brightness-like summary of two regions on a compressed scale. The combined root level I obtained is 23.6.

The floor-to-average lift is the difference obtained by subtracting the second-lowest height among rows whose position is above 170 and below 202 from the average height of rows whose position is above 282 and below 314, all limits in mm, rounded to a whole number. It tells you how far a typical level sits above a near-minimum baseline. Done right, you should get -19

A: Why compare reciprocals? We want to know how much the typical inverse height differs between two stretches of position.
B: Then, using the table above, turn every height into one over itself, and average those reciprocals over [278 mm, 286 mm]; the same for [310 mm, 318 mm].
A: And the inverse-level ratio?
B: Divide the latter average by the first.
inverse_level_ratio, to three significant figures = 1.08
